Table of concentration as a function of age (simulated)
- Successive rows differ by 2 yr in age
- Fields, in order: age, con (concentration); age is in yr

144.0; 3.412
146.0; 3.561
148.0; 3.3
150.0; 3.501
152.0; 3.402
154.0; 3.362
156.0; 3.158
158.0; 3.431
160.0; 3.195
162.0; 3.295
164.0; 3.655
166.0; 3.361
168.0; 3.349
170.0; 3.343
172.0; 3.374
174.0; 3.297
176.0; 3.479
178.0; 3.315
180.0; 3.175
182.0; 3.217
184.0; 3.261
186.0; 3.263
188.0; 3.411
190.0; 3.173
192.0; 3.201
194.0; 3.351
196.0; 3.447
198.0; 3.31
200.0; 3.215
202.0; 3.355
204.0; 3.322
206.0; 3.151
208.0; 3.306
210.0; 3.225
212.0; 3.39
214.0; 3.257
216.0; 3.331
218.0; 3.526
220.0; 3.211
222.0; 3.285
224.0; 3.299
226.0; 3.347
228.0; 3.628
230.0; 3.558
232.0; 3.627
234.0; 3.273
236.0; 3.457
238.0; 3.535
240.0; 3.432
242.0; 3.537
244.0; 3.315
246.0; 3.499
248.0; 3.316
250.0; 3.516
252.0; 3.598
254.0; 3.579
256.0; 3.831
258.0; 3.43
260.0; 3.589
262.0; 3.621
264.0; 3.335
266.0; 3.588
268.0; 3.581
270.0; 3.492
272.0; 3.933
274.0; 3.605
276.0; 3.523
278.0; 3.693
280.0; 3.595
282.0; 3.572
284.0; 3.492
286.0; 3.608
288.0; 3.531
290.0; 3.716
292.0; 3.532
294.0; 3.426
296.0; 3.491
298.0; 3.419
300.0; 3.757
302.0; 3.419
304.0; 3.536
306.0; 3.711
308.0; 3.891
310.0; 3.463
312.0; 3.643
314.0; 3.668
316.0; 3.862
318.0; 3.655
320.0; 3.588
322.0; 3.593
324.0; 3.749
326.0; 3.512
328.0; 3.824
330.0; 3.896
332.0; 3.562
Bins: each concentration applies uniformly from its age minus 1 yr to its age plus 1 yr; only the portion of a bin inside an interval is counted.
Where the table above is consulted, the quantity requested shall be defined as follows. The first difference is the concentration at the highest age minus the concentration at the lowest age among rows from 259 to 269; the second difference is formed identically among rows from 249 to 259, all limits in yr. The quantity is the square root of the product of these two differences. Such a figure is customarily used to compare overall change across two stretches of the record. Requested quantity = 0.03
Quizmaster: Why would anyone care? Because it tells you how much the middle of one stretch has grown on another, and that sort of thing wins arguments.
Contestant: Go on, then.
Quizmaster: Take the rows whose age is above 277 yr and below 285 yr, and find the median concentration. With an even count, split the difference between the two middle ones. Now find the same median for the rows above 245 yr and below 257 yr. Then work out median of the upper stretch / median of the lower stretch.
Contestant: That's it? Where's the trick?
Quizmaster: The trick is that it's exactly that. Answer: 1.01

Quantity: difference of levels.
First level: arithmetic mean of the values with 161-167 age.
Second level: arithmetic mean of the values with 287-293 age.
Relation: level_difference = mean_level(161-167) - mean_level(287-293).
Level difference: -0.16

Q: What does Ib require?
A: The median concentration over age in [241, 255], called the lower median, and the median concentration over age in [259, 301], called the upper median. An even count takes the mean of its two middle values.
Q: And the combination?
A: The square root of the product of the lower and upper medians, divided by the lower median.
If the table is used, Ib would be 1.01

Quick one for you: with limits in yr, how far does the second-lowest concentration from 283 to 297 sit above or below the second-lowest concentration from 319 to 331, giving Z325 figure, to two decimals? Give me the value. -0.10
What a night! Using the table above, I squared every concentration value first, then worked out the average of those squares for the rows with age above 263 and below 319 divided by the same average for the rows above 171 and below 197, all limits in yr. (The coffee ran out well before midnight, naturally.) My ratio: 1.19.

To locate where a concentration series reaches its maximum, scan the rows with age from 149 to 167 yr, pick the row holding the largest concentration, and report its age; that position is 164.0 yr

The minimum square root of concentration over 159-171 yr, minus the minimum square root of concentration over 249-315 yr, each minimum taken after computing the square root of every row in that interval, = -0.039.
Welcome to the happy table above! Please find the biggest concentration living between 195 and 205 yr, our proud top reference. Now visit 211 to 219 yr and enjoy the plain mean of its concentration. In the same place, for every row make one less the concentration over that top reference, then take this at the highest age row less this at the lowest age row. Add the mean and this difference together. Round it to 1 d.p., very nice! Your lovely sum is 3.3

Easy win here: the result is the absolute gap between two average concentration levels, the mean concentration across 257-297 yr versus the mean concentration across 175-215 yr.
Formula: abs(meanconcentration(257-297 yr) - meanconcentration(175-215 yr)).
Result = 0.28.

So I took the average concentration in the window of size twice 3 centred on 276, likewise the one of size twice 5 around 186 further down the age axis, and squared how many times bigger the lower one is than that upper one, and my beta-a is 0.82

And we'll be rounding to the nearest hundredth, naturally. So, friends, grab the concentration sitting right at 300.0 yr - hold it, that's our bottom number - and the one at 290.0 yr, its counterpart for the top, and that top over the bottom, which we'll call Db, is 0.99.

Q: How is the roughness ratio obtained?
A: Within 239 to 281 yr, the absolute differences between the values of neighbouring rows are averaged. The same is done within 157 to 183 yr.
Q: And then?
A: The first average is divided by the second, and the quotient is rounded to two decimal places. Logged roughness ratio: 1.31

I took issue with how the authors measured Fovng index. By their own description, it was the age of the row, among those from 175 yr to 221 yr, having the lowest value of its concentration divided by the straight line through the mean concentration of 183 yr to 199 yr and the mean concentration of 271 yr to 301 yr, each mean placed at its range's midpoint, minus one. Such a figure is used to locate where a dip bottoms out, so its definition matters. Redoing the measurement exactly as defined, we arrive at 206.0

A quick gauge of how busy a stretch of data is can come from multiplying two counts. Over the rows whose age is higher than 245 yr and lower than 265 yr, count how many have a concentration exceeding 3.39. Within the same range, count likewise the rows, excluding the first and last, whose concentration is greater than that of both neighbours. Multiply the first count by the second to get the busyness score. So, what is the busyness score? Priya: 24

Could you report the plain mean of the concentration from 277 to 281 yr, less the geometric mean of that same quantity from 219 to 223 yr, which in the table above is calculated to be 0.4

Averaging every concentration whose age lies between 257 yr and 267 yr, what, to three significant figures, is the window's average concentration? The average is 3.51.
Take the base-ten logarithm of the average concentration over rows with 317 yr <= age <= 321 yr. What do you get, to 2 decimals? 0.56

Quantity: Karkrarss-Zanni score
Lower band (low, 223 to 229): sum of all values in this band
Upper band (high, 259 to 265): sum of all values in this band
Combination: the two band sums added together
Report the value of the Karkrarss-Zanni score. 20.82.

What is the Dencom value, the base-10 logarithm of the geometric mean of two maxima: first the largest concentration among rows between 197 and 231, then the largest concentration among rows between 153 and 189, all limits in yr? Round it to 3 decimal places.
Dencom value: 0.561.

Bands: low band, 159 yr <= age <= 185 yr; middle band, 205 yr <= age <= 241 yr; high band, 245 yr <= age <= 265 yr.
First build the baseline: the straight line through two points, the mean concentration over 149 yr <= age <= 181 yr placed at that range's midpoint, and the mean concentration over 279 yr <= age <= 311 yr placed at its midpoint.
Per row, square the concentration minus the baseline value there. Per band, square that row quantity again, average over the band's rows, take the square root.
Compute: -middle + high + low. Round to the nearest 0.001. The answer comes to 0.036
